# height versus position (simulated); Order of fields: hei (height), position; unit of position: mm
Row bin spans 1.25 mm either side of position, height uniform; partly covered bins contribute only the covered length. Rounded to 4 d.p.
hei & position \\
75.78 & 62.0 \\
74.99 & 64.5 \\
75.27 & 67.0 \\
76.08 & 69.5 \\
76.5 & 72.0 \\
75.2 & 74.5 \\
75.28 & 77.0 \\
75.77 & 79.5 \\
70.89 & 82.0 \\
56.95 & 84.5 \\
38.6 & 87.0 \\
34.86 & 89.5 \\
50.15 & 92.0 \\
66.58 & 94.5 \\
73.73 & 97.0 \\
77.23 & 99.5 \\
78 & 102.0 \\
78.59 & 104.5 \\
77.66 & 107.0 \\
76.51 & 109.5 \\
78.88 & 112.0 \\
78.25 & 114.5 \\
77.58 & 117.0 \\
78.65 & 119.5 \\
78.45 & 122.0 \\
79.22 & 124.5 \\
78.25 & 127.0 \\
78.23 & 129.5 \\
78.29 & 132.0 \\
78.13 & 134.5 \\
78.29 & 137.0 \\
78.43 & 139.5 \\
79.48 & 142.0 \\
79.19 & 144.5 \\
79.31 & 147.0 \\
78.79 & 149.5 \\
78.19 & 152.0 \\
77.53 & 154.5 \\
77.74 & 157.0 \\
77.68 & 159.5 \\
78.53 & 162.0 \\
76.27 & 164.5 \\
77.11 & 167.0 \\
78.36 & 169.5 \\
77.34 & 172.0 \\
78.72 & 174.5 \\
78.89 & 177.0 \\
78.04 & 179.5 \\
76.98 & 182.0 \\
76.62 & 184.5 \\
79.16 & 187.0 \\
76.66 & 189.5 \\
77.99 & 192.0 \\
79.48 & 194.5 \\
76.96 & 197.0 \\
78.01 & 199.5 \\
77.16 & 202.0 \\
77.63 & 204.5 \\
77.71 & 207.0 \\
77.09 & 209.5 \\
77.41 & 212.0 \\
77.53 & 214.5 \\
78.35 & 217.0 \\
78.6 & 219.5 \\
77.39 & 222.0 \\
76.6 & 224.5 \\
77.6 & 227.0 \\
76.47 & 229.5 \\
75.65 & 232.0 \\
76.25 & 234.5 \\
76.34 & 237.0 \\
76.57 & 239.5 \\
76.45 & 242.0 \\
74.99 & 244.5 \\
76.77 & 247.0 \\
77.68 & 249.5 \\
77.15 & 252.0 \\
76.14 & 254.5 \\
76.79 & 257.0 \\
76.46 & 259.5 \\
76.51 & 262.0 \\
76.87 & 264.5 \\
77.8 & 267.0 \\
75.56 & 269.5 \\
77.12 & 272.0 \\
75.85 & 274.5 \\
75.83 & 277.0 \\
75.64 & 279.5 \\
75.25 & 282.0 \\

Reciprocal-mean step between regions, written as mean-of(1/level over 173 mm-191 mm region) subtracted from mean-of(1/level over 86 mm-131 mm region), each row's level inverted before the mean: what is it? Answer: 0.0021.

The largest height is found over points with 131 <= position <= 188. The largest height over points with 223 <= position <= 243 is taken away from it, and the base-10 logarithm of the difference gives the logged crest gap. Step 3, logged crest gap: 0.27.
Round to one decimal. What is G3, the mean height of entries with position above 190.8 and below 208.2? 77.8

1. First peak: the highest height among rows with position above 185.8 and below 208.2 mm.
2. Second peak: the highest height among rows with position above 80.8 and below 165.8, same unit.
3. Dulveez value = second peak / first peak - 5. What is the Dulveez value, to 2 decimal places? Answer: -4.00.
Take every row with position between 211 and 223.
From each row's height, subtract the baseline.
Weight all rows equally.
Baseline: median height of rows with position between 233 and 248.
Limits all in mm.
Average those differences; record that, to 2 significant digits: 1.5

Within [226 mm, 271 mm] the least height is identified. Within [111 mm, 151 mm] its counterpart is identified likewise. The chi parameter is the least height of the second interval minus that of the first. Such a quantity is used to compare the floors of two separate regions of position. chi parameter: 2.6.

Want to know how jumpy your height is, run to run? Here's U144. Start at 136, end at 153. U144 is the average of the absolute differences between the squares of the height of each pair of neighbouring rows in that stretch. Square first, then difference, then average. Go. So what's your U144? 72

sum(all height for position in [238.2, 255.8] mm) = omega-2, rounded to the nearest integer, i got 536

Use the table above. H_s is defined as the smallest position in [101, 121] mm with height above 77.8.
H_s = 102.0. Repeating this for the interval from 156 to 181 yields 162.0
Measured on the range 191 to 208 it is 192.0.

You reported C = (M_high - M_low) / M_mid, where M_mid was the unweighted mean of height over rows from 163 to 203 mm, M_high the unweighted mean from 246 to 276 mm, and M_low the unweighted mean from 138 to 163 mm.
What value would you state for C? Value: -0.02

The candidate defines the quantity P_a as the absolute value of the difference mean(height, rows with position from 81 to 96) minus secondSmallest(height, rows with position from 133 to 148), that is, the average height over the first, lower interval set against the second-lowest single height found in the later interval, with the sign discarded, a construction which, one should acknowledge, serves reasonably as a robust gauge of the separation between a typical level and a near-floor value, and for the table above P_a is 25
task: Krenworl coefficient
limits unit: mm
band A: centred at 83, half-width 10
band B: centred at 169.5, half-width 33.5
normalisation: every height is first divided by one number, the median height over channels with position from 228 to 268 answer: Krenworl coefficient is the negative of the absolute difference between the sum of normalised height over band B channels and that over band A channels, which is -21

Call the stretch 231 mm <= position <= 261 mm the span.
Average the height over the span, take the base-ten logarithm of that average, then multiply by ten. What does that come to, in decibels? 18.8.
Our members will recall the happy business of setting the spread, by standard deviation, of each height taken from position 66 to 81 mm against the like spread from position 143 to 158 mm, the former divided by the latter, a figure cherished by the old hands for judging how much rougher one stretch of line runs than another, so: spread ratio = 0.7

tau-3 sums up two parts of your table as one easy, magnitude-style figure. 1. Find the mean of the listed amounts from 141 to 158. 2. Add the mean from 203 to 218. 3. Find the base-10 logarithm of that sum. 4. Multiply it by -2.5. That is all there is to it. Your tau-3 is -5.48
